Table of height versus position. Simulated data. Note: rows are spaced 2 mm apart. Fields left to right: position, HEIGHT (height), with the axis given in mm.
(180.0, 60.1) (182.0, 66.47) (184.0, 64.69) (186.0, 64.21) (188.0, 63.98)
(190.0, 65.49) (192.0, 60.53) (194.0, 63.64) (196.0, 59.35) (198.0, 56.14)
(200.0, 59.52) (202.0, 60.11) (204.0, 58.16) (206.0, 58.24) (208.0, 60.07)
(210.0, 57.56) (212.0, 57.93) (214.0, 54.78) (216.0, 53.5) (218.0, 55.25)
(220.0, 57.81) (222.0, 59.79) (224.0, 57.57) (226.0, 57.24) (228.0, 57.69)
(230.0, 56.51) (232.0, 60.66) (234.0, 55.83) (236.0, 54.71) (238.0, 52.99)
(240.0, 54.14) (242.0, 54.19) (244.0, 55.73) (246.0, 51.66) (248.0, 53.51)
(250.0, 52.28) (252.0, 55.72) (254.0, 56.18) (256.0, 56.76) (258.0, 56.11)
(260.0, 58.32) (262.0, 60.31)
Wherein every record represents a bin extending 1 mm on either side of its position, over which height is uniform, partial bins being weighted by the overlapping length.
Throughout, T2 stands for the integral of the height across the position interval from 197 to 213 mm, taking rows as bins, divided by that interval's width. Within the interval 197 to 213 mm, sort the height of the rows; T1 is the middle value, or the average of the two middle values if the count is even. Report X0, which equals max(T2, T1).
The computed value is 58.5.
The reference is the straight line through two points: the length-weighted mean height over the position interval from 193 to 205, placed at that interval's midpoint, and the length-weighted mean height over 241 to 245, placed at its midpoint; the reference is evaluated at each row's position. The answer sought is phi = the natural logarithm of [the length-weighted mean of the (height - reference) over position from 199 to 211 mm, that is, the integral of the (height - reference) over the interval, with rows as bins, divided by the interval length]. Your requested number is -2.6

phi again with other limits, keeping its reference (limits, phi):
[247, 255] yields -1.3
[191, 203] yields -1.7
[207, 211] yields -1.0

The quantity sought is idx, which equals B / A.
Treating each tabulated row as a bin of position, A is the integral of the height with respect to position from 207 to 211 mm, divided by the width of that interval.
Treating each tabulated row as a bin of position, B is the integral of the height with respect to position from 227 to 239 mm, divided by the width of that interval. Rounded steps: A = 59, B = 56.4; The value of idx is 0.96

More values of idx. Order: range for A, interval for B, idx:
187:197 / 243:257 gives 0.87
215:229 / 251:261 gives 0.99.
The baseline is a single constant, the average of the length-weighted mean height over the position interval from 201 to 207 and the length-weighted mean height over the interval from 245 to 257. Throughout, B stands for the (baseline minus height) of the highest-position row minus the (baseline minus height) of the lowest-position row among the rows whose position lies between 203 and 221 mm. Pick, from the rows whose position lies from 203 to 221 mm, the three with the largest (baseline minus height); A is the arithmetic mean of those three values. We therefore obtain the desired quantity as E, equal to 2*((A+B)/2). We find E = 2.4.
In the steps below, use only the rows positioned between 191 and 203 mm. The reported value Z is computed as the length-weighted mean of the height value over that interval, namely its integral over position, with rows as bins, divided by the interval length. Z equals 59.9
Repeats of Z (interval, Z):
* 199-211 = 58.9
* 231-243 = 55.4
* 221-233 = 58.2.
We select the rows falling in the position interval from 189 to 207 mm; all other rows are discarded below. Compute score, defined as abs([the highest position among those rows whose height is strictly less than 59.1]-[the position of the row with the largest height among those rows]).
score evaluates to 16 mm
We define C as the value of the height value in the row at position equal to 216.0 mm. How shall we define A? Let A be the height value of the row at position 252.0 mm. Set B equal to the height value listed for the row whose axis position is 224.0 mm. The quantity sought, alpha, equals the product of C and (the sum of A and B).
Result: 6061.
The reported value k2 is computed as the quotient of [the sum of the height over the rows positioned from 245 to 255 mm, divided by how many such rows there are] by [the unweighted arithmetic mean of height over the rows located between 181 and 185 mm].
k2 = 0.82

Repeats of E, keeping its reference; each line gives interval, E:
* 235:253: 3.3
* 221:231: 2.8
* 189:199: 7.3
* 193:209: 2.7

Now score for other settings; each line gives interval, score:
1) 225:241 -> 8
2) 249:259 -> 2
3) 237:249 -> 4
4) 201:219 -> 16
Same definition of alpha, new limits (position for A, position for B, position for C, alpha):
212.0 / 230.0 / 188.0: 7322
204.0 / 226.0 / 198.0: 6479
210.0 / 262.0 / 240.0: 6381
